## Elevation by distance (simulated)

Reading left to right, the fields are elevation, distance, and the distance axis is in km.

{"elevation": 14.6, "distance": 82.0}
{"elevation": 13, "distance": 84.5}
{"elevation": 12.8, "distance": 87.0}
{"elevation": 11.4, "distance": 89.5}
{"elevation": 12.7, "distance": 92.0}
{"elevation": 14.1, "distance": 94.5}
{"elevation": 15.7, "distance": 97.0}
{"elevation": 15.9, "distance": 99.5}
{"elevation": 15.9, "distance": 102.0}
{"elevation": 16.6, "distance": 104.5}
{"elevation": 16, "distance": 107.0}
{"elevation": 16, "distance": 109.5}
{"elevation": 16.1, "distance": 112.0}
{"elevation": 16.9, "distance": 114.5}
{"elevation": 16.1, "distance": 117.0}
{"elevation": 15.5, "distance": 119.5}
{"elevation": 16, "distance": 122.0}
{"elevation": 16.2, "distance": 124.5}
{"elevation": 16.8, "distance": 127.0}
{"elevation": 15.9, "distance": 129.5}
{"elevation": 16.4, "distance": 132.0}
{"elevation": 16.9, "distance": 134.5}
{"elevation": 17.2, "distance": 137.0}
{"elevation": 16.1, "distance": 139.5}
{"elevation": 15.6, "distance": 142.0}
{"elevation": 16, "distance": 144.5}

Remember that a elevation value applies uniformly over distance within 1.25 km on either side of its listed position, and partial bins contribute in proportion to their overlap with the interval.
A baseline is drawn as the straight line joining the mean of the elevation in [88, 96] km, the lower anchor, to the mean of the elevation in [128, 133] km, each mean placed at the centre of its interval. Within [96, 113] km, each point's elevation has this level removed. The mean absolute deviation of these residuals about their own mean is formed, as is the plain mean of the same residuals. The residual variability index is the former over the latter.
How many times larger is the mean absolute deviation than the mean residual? 0.17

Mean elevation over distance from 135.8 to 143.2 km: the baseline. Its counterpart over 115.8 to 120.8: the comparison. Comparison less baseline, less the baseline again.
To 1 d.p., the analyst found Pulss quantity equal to -16.8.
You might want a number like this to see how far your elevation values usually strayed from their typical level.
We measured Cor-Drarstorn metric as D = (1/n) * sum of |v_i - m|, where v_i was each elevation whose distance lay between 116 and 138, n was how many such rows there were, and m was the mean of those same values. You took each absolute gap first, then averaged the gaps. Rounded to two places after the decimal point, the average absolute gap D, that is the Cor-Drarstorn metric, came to 0.44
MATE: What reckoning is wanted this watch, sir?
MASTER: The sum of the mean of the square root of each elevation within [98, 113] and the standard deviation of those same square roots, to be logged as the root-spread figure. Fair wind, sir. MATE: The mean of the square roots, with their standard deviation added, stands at 4.04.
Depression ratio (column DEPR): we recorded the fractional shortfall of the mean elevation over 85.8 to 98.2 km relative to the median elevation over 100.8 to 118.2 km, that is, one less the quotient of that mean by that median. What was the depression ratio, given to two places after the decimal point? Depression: 0.17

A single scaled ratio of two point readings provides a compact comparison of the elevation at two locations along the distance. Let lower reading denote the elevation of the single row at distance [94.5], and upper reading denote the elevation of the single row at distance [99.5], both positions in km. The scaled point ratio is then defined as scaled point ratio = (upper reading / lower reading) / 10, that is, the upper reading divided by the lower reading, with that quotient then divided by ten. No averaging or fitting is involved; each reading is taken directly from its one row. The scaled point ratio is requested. 0.113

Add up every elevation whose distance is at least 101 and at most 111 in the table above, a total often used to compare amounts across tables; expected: 64.5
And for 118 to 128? 64.5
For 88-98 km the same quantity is 53.9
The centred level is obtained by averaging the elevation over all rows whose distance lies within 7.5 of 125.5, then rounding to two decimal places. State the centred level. 16.13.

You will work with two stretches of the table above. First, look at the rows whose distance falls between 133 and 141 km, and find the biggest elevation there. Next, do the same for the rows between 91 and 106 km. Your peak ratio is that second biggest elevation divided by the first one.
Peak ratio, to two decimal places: 0.97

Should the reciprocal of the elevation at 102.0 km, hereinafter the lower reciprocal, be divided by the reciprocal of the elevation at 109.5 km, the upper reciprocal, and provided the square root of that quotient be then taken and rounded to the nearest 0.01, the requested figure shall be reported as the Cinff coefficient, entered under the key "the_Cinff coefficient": 1.00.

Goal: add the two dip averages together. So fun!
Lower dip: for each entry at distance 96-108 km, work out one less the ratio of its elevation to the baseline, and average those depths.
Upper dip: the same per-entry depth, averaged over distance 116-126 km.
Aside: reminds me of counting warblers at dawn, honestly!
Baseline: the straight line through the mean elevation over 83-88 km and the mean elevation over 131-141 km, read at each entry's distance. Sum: -0.16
